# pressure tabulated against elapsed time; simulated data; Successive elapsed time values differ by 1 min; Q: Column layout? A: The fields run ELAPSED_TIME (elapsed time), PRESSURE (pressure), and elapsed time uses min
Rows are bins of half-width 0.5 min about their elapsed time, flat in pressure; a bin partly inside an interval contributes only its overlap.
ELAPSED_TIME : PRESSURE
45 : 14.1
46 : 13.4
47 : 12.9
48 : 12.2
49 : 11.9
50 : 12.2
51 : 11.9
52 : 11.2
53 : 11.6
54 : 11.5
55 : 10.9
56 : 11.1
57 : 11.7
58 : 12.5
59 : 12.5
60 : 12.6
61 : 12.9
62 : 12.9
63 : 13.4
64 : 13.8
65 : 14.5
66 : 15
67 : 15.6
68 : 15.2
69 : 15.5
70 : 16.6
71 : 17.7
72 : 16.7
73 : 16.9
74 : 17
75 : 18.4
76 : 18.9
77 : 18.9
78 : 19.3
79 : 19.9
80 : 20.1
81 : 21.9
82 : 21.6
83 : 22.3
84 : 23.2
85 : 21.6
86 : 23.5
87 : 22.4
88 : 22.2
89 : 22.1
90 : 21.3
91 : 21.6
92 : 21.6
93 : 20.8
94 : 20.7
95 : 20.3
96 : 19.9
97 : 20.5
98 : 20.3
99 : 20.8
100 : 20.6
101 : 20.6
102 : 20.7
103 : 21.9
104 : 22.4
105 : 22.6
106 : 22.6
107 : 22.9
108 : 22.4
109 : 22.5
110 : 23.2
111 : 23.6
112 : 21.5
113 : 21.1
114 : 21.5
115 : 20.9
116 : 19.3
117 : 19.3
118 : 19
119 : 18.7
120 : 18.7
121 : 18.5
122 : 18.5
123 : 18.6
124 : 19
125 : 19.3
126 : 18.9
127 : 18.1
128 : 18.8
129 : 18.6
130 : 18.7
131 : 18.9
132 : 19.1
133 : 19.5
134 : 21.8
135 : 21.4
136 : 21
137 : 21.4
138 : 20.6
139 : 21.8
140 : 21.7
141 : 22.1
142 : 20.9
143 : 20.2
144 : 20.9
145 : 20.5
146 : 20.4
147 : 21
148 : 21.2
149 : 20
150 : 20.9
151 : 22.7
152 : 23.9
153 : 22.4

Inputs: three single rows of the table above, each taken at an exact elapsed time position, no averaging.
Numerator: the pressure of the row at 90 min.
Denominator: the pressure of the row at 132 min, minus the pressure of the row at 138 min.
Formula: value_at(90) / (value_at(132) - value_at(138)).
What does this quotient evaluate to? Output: -14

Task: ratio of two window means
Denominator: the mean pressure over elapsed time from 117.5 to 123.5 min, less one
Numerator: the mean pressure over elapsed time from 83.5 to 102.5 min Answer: 1.21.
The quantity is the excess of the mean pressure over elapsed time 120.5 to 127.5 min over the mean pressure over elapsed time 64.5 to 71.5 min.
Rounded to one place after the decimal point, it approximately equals 3.0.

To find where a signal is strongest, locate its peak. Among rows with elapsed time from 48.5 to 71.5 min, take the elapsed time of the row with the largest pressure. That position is 71 min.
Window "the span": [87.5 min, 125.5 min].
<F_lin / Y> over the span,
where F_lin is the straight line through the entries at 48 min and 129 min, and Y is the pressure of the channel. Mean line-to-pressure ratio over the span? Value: 0.81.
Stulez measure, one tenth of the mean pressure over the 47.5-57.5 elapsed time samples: 1.16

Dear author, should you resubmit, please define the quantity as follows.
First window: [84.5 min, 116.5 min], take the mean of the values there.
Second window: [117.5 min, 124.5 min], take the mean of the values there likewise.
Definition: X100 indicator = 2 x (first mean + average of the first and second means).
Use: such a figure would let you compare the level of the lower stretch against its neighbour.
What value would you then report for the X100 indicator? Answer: 83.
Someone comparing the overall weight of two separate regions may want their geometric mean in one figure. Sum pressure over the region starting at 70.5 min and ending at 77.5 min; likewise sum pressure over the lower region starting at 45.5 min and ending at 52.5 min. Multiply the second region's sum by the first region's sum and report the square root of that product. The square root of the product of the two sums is 103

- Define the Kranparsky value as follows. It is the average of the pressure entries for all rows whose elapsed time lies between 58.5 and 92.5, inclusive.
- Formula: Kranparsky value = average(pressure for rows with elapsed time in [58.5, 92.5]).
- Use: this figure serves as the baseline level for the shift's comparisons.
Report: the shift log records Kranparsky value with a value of 18.2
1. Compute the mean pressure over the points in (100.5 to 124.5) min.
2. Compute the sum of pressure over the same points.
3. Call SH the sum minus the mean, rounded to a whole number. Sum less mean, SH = 479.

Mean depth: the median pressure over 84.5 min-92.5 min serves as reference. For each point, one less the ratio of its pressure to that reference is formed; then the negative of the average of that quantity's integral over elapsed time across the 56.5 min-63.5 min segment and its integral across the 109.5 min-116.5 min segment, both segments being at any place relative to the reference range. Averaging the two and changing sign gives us -1.5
